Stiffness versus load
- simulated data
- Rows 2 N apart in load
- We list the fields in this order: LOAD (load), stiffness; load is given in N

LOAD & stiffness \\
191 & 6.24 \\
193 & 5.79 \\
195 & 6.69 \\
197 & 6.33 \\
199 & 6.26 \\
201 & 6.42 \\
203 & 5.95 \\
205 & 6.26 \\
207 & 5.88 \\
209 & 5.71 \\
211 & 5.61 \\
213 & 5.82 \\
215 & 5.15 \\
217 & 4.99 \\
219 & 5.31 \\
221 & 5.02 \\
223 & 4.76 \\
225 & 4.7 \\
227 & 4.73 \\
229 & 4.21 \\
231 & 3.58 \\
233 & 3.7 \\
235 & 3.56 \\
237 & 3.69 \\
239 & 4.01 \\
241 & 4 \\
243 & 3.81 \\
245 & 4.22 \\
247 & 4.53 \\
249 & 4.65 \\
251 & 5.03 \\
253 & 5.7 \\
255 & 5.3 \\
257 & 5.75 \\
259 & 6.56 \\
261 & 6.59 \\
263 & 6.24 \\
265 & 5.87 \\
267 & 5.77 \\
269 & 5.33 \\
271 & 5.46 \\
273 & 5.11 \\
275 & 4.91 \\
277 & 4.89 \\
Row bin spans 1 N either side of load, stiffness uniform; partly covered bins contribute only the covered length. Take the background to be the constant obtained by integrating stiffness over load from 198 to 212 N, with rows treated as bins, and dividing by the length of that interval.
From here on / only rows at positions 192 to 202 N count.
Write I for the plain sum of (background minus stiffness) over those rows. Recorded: -1.4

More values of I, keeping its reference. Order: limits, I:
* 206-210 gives 0.4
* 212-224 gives 5.0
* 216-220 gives 1.7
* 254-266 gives -0.2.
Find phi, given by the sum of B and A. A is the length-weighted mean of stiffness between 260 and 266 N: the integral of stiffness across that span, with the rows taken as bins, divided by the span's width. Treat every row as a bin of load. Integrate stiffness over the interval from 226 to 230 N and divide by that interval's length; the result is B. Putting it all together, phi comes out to 11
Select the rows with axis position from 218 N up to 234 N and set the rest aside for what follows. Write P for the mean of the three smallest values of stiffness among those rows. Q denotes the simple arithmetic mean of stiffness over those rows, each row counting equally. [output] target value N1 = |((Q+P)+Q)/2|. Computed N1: 6.4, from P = 3.8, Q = 4.5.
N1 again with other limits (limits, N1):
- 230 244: 5.6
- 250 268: 8.5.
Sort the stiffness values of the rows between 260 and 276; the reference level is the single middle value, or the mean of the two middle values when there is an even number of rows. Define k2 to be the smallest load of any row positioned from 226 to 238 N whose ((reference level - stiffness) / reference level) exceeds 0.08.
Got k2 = 227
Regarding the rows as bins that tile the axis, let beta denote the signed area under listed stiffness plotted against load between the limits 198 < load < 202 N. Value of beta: 25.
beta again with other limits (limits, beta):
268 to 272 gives 22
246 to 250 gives 18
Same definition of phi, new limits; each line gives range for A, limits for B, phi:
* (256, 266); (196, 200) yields 12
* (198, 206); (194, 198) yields 13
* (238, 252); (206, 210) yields 10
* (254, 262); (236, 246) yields 10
